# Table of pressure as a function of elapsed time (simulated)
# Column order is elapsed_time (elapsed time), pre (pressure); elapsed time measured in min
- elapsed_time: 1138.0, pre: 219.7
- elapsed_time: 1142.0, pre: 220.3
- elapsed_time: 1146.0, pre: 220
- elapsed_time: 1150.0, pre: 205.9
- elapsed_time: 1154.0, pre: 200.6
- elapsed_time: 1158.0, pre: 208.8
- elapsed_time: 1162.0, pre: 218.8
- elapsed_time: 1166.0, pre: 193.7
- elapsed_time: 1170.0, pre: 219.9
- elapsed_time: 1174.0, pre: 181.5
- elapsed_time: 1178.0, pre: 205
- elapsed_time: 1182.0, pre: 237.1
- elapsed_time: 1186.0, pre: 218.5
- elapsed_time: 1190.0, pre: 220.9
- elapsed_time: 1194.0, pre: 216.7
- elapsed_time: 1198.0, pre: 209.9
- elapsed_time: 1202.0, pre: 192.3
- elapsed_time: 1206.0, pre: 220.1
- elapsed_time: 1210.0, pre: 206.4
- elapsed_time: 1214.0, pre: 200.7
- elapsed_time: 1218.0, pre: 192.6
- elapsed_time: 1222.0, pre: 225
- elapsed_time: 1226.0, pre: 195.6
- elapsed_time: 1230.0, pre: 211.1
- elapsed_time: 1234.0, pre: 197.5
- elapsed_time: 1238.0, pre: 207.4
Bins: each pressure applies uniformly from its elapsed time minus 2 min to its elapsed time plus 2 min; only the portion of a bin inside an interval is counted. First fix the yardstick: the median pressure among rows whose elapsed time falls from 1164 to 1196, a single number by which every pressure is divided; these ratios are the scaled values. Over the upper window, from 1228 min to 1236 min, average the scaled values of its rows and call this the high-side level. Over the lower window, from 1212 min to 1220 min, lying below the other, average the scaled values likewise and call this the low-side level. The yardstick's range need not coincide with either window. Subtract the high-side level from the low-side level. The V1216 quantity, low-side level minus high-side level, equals -0.035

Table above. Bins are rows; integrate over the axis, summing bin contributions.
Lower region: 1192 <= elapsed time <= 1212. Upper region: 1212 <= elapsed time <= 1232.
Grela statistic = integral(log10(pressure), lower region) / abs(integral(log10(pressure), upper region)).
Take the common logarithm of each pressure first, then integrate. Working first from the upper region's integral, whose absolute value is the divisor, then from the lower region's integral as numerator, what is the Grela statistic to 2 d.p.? 1.00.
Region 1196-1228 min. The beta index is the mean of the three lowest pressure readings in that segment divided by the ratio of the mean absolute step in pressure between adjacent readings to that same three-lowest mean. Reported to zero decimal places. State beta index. 1946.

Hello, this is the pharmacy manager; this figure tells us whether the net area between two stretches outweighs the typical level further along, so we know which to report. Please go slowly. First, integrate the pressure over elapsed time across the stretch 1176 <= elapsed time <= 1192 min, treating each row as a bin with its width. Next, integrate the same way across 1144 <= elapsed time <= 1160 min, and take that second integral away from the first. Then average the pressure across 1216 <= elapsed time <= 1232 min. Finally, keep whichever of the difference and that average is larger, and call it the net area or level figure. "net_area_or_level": 206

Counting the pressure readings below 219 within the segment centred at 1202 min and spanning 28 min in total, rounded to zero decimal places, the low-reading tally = 5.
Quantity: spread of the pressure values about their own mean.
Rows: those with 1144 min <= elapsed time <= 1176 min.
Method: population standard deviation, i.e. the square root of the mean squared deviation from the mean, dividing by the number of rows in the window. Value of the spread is 12.9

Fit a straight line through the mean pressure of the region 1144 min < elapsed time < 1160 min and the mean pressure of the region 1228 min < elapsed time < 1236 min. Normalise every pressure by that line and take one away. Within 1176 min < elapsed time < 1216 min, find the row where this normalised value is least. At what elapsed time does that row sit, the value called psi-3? 1202.0 min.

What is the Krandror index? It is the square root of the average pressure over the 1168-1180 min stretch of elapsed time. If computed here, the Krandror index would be 14.2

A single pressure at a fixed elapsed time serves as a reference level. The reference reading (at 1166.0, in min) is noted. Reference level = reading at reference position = 193.7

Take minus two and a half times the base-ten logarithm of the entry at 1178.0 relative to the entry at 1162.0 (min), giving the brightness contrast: 0.07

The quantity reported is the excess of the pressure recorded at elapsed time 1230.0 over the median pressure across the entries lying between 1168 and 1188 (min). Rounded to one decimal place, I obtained -7.4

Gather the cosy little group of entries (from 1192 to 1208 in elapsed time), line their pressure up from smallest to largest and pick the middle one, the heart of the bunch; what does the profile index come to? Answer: 213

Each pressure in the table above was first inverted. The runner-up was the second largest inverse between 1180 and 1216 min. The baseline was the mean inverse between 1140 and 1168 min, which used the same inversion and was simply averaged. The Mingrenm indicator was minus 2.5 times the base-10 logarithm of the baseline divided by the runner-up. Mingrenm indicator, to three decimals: 0.045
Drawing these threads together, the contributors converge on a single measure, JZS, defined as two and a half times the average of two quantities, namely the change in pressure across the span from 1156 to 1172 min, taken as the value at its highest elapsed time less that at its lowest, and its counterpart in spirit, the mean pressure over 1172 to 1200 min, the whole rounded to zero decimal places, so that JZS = 280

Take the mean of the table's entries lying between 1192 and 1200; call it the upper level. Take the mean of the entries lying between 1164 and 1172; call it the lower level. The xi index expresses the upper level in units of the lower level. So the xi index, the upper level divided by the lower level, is 1.03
